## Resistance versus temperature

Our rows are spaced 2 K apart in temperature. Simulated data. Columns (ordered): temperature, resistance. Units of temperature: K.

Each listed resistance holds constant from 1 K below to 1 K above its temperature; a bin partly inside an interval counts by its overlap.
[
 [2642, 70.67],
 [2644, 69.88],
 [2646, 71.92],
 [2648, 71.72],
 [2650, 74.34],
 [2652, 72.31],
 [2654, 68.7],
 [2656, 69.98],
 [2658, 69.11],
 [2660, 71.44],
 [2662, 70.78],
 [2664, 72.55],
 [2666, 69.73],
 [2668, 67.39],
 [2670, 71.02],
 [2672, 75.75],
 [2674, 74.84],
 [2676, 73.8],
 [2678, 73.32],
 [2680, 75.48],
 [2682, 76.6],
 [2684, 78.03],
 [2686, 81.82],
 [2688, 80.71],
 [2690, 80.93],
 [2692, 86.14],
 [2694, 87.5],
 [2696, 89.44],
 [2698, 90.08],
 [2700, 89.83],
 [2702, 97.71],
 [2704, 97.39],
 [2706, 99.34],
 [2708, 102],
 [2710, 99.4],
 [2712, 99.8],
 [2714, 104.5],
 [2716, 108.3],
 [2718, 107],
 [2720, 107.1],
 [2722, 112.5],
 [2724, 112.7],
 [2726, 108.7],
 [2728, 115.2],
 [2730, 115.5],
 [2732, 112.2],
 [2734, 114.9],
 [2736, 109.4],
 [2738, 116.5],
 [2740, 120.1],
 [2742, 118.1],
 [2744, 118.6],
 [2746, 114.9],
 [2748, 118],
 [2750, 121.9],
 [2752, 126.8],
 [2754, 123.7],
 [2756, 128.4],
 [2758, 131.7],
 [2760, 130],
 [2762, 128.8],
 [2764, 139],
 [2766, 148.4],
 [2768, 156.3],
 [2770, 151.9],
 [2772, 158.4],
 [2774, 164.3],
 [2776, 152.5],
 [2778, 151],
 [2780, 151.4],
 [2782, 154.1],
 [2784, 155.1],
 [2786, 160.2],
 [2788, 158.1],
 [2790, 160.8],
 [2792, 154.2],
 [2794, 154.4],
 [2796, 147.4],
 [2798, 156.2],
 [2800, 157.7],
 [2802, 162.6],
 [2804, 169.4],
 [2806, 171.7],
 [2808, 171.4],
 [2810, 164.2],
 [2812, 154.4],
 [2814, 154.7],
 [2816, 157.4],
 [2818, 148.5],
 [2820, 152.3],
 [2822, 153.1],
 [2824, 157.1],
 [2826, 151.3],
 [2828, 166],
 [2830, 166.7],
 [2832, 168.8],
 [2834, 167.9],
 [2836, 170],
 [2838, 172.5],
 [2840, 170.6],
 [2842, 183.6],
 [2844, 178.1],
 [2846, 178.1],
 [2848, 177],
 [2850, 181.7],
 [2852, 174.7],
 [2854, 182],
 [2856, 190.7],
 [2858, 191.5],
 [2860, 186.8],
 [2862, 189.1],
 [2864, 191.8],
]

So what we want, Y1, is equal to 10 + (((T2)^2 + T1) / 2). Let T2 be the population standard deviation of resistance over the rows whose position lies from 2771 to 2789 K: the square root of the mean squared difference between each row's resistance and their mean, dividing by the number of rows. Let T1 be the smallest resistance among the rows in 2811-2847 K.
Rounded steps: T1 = 148.5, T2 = 4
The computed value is 93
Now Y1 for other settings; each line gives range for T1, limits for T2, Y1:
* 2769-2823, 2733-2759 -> 101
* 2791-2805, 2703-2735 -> 102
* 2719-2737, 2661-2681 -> 67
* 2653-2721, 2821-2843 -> 83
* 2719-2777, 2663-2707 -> 107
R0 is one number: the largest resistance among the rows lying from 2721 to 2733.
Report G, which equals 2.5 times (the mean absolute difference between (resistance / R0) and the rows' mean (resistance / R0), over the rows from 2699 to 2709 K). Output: 0.064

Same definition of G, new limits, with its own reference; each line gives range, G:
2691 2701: 0.031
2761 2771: 0.190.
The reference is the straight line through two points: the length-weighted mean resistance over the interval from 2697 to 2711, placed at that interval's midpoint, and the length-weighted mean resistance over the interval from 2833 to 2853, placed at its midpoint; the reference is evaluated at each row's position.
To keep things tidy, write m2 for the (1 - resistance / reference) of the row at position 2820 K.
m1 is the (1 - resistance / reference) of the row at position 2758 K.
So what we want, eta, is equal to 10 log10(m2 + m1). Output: -15.8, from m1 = -0.036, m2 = 0.06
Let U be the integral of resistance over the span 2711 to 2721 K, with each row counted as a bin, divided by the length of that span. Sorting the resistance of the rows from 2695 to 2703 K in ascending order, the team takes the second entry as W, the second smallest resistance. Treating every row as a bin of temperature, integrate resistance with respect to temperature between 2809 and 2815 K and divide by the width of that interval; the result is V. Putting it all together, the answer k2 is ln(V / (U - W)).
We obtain 2.3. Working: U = 105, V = 158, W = 89.83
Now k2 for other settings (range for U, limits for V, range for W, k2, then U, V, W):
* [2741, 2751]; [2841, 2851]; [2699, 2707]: 2.2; 118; 180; 97.39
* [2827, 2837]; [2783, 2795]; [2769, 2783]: 2.3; 168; 157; 151.4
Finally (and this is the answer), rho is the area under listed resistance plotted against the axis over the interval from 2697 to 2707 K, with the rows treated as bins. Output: 949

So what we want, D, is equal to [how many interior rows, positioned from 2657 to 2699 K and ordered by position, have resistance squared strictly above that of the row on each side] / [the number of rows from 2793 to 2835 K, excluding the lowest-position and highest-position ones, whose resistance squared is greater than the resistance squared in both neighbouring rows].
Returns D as 1.0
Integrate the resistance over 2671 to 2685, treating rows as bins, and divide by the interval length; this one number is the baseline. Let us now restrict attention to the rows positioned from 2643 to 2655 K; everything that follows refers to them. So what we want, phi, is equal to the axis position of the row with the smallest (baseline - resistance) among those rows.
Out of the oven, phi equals 2650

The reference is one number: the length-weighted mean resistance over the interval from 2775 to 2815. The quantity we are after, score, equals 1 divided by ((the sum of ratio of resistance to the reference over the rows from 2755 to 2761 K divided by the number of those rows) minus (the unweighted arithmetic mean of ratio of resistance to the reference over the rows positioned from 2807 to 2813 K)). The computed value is -5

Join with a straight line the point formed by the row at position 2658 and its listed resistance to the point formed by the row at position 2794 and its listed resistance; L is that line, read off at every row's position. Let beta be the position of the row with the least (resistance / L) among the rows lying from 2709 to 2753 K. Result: 2746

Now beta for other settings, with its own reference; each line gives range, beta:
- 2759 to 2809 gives 2796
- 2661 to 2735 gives 2668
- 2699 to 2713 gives 2700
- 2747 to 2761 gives 2748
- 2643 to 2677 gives 2668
